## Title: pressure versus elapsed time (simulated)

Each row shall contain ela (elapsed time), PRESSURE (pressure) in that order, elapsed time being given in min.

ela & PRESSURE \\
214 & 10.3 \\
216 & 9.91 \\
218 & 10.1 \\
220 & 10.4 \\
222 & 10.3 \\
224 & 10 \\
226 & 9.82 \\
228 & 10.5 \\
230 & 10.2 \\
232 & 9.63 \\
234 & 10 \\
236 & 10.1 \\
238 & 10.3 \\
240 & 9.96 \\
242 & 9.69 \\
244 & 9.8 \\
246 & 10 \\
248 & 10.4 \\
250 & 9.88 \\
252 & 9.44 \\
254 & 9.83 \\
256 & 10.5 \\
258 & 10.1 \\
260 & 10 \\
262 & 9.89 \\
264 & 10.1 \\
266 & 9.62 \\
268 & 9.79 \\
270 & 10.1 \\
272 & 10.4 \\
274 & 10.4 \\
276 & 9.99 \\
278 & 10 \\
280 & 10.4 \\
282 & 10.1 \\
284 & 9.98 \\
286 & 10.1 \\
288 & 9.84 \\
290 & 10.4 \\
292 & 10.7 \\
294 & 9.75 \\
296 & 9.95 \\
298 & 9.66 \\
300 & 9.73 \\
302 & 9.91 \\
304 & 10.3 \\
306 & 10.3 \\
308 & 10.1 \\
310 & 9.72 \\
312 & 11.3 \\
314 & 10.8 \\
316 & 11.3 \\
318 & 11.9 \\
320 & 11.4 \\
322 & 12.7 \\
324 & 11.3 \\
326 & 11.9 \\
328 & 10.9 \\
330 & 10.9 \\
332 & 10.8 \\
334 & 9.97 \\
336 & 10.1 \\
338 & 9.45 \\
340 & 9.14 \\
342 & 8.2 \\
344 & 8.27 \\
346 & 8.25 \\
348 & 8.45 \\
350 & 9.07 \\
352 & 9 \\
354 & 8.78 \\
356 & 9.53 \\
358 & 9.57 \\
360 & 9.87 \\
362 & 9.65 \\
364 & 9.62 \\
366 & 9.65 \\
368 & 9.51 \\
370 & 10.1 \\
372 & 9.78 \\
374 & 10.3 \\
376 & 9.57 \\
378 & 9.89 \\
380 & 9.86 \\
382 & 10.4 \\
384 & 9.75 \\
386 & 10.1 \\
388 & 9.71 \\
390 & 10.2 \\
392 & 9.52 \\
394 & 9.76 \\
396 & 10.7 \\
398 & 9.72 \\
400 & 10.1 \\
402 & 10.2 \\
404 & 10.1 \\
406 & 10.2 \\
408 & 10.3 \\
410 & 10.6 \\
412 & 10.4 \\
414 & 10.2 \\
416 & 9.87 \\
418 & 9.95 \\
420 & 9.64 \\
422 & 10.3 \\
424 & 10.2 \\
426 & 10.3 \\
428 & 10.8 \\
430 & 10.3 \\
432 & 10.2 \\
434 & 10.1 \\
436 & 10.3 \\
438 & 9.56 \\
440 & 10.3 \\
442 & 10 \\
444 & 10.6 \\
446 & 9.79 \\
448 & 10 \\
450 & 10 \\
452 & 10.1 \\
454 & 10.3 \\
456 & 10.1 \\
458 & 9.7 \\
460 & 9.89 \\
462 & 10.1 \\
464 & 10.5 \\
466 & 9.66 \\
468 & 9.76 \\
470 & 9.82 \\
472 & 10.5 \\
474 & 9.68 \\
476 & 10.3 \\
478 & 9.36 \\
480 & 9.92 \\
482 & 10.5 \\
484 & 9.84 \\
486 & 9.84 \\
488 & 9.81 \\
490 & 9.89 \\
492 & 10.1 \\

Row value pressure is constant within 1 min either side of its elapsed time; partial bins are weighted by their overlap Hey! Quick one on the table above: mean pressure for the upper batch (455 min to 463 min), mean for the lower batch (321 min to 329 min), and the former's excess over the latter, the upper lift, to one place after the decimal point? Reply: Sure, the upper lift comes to -1.8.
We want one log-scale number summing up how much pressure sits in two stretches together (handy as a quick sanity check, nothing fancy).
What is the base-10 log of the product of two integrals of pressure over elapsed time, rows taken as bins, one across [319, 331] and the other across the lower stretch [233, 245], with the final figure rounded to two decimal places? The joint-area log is 4.22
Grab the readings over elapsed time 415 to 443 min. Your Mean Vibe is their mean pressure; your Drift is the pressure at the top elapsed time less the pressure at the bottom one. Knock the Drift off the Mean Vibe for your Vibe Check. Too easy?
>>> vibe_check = 10.0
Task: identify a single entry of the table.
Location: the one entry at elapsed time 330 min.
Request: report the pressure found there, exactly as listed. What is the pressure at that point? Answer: 10.9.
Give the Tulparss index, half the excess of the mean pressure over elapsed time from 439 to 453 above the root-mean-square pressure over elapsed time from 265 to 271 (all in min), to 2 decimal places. 0.14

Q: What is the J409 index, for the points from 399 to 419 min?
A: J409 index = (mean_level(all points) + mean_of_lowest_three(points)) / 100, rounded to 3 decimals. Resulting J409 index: 0.202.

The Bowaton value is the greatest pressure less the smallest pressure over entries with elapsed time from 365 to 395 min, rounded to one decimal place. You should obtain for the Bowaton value 0.9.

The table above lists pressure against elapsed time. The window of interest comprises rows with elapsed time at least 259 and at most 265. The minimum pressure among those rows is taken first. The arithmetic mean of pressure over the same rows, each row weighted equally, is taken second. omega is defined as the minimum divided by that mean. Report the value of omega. 0.989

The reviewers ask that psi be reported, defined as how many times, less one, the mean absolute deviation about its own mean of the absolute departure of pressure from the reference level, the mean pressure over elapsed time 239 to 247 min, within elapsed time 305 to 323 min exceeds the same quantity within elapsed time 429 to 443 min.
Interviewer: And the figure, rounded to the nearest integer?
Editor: 7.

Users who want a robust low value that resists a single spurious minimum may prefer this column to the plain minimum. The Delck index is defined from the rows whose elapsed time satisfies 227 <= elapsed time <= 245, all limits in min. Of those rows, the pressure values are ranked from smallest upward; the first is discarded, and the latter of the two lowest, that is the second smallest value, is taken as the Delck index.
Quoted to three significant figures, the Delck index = 9.69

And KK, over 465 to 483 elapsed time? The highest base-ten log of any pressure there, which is 1.02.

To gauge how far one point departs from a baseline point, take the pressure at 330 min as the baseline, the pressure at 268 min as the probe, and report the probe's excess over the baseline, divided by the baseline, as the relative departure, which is -0.102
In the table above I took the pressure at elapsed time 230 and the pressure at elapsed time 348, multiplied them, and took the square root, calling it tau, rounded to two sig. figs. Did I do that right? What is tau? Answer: 9.3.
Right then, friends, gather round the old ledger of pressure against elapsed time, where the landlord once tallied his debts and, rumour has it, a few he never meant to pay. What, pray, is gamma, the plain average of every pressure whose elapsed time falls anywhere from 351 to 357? 9.1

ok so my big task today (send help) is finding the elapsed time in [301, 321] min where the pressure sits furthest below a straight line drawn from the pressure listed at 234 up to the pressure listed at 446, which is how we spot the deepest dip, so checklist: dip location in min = 310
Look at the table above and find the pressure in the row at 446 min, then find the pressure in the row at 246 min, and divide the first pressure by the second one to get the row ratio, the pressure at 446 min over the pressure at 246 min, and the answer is 0.98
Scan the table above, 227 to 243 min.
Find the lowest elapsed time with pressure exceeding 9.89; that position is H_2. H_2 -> 228 min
